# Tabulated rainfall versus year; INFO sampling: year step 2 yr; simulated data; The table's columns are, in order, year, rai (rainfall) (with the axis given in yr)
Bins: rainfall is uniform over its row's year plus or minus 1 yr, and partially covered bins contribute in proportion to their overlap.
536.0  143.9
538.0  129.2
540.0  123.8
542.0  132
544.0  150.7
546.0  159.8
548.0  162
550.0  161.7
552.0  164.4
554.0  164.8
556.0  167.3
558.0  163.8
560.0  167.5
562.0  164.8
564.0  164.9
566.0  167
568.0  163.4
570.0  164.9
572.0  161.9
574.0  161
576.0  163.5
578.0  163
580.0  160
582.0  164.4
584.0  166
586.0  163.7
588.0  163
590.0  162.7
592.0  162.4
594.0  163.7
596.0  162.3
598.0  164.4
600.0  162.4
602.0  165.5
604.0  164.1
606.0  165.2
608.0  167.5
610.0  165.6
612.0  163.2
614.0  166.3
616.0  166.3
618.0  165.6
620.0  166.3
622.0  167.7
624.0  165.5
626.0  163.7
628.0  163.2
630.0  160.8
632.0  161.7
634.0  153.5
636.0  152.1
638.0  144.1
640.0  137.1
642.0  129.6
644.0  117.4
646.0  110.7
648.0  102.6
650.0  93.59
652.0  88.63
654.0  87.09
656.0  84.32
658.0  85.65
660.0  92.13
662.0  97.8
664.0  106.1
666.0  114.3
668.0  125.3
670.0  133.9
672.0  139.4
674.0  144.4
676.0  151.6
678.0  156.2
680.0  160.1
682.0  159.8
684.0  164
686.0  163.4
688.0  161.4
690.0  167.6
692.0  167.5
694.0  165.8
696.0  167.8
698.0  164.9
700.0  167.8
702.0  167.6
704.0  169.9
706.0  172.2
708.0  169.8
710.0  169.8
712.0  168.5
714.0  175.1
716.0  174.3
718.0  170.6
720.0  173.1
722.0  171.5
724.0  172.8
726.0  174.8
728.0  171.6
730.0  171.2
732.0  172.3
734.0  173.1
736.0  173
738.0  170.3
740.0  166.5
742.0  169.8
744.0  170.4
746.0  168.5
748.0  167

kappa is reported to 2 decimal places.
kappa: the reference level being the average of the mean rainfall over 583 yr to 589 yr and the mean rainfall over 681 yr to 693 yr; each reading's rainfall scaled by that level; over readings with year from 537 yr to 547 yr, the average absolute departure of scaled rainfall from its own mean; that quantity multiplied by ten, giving 0.79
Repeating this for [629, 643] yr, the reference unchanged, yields 0.60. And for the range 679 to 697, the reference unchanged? 0.16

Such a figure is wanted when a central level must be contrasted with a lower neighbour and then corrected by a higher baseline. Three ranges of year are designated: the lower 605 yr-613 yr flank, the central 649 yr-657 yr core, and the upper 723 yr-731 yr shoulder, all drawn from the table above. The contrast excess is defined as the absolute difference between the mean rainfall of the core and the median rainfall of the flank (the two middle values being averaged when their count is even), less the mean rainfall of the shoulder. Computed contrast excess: -96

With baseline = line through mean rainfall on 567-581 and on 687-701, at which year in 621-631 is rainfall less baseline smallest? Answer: 630.0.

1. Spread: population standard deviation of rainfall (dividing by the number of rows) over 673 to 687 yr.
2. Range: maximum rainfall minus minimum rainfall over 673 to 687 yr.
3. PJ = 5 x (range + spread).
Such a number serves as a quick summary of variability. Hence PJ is 131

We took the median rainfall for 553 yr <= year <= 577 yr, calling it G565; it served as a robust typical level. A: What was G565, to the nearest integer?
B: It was 165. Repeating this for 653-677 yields 110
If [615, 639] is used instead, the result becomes 163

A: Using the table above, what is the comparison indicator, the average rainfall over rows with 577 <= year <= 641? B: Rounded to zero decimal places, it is 162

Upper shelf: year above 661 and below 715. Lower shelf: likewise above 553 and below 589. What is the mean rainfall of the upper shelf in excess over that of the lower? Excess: -10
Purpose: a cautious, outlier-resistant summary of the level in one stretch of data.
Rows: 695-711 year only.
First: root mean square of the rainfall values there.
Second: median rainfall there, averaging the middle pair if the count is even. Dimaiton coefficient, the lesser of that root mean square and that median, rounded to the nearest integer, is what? 169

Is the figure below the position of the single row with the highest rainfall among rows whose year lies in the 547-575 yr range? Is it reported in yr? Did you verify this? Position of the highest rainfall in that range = 560.0 yr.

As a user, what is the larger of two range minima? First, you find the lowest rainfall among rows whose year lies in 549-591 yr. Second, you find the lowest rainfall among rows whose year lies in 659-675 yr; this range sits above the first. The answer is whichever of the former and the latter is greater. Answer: 160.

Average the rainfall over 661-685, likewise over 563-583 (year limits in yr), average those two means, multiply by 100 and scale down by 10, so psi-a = 1506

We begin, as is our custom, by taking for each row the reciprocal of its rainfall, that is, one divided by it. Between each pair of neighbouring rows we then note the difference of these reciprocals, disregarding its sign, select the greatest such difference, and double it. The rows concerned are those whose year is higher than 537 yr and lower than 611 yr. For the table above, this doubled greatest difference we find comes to 0.0019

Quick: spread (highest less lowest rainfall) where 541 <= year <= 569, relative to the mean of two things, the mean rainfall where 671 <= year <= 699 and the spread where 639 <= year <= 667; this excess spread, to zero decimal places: -71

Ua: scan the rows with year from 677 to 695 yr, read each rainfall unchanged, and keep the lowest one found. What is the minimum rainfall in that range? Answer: 156.2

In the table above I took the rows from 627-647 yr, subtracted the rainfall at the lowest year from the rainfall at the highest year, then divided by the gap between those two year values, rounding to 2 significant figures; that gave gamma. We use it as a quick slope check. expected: -2.9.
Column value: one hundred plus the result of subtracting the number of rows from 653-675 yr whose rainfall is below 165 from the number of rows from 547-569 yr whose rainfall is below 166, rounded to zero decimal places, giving 97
